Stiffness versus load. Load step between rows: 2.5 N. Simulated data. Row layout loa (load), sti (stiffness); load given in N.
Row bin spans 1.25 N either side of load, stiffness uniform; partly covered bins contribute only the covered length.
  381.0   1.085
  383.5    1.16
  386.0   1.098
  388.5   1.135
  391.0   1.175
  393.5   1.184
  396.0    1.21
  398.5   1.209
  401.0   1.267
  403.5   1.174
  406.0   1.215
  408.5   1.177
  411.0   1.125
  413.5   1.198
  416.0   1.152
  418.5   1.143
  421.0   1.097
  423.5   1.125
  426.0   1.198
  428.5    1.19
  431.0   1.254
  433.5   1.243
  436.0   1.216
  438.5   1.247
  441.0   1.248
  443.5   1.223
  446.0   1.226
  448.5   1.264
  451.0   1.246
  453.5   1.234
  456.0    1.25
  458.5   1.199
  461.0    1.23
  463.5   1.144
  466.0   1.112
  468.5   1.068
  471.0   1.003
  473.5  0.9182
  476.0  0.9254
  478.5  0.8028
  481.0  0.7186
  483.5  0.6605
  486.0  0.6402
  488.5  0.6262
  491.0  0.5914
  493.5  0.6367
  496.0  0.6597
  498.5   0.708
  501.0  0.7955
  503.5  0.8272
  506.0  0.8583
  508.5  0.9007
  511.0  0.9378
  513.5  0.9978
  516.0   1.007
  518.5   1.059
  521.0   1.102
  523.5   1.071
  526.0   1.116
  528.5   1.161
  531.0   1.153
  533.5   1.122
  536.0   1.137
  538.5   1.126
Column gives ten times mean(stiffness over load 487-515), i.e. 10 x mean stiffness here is 7.8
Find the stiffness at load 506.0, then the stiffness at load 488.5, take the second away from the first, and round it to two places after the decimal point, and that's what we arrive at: 0.23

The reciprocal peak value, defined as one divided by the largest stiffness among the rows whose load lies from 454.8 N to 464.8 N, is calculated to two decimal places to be 0.80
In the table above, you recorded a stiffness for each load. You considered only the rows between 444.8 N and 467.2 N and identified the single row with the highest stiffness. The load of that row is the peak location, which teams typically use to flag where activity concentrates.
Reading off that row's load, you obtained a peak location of 448.5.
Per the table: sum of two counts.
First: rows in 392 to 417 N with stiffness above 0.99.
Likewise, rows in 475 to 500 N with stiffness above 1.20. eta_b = 10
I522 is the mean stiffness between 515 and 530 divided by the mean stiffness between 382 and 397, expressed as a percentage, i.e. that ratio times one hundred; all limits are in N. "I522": 94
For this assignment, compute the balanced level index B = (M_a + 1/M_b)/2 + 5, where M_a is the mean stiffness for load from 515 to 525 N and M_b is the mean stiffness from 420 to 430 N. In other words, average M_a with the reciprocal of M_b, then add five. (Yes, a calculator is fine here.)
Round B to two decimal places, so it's 5.96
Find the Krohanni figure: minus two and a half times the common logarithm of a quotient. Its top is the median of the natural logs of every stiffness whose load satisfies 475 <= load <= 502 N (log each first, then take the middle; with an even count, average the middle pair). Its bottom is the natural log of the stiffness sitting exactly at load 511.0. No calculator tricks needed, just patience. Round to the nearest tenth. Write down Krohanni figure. -2.0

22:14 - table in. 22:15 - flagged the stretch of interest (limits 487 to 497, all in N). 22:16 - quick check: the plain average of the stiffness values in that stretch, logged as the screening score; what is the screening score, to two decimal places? 0.63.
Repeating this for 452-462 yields 1.23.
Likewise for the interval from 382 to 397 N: 1.16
